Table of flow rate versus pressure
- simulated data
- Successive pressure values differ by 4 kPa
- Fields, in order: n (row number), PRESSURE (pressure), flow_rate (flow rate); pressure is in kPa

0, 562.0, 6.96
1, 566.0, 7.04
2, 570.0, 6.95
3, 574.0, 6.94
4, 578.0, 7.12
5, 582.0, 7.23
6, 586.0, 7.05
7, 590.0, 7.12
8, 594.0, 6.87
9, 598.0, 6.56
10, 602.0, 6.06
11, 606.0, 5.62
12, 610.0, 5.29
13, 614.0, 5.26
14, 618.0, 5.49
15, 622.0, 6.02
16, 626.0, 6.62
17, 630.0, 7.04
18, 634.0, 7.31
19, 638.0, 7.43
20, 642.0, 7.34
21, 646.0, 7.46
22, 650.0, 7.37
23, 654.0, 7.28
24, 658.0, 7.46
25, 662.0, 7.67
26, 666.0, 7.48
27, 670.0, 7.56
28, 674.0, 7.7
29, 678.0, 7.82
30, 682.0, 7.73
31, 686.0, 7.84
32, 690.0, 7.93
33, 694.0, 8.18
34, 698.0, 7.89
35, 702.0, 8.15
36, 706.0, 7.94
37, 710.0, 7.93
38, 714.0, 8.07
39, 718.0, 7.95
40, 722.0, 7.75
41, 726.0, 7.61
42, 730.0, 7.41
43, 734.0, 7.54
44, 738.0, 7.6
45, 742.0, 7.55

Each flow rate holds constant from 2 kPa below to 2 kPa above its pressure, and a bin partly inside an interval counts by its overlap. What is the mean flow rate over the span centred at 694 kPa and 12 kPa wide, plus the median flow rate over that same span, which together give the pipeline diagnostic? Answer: 15.9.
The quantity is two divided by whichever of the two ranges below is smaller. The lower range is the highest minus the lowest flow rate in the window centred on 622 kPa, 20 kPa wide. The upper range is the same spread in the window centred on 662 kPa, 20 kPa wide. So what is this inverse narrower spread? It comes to 5.1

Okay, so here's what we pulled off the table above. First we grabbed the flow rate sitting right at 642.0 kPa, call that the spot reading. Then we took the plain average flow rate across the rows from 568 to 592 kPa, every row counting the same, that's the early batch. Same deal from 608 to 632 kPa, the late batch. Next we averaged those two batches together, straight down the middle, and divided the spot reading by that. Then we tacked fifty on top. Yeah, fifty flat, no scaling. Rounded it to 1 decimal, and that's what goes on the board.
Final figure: 51.1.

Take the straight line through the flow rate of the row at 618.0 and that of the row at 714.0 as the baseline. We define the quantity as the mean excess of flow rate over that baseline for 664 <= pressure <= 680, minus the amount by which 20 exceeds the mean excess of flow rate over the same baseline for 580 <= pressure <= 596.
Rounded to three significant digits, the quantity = -16.9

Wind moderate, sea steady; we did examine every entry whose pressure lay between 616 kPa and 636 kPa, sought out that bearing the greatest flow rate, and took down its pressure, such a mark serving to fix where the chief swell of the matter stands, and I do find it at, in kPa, 634.0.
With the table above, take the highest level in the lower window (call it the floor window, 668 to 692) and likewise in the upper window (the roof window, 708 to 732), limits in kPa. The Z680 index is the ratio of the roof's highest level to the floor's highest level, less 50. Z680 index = -49.0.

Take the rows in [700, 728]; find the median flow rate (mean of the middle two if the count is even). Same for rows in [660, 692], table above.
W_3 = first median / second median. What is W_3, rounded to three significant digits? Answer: 1.03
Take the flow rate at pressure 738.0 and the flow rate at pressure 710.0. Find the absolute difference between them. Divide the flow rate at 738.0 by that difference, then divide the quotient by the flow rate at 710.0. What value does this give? 2.9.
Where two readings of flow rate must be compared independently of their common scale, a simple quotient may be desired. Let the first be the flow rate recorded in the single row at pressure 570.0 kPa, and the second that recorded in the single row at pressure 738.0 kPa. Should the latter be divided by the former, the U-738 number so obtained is 1.09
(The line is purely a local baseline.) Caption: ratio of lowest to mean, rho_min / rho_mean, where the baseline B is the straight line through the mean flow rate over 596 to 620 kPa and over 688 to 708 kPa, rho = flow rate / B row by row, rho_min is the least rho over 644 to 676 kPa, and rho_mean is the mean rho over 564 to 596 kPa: 0.73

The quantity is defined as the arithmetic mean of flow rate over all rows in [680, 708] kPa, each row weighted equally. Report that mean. 8.0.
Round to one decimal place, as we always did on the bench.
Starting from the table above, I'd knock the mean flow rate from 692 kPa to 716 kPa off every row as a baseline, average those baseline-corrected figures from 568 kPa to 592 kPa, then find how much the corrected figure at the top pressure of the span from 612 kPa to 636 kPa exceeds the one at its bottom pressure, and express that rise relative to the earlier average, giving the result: -2.1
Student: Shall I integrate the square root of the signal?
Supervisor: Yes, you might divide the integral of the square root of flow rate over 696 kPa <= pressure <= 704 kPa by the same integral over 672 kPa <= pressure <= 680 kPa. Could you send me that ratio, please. 1.02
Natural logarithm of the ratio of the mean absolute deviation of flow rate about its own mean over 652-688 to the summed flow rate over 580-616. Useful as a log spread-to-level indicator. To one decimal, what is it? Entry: -5.9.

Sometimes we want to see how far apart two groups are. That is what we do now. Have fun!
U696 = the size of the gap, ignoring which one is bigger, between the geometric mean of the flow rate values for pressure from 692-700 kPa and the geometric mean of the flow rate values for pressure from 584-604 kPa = 1.3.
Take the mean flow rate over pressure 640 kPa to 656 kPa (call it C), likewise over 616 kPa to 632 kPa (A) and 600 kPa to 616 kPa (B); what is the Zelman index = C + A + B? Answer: 19.2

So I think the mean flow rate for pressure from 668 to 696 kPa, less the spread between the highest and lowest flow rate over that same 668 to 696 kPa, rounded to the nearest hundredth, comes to 7.20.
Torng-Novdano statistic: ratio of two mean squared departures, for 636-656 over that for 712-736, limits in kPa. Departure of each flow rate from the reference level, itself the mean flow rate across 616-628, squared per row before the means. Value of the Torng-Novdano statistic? 0.6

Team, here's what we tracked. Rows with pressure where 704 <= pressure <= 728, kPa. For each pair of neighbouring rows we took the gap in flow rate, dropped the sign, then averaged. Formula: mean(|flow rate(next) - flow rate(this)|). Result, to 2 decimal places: 0.12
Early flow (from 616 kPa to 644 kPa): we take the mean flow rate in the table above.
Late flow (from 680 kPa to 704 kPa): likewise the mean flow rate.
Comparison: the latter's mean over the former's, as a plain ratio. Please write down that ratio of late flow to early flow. 1.18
